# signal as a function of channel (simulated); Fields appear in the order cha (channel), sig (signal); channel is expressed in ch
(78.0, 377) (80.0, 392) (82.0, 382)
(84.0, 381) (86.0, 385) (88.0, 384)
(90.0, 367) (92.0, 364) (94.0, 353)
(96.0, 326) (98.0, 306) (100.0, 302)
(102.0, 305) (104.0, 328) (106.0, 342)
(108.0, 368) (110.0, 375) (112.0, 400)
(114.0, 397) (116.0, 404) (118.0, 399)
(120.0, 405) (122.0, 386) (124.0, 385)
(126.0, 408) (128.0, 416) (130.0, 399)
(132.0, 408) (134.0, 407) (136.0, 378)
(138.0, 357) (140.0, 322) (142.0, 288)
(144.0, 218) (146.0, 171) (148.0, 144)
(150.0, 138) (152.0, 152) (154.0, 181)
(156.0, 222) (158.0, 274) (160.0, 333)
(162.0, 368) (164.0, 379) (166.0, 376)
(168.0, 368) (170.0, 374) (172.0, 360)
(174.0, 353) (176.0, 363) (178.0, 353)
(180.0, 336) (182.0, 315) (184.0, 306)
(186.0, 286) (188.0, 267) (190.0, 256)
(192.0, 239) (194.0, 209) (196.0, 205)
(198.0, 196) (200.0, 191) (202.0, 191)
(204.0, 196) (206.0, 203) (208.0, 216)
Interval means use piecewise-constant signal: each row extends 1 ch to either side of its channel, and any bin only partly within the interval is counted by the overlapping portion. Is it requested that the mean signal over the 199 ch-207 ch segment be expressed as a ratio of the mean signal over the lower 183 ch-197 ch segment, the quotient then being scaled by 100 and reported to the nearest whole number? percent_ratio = 77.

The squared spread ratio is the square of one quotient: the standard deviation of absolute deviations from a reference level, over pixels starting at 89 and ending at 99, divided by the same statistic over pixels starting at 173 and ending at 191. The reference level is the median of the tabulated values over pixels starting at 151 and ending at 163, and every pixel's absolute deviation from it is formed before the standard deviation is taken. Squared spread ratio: 0.4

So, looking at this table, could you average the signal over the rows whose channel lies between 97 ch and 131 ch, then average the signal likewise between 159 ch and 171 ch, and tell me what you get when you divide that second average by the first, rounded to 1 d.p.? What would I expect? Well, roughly 1.0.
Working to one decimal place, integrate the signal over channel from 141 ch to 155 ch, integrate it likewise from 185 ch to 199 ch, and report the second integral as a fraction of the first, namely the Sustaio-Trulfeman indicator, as 1.3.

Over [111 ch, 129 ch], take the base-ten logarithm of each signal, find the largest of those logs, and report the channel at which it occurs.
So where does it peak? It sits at 128.0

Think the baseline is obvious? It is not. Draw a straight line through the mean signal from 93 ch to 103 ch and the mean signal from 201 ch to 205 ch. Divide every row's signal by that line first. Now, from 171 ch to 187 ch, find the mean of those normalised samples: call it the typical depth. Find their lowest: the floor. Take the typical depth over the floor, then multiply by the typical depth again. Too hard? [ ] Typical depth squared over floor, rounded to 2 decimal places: 1.69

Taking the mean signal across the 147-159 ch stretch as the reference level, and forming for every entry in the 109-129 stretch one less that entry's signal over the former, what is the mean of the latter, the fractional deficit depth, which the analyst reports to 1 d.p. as -1.1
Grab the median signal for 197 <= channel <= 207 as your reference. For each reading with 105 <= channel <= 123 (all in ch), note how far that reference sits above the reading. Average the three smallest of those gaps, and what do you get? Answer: -207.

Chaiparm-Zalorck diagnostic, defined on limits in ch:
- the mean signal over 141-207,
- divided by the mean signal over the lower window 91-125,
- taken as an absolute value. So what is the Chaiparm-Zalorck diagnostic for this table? 0.74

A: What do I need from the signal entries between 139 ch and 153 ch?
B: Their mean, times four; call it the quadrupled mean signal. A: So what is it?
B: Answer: 819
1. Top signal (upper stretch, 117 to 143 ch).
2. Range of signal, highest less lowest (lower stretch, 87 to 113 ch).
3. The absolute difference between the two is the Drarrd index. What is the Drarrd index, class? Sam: 318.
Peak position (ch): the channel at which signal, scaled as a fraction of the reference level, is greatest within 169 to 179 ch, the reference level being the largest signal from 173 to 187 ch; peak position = 170.0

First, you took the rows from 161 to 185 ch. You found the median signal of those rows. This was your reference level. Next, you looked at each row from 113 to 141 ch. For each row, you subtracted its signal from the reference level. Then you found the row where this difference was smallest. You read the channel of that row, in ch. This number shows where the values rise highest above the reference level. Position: 128.0 ch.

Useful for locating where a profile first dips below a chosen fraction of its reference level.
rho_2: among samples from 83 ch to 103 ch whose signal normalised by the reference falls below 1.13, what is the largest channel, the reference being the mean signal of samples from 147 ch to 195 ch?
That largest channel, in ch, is 102.0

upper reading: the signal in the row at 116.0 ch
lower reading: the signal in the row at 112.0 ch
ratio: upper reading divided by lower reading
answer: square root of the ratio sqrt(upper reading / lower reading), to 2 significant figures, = 1.0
